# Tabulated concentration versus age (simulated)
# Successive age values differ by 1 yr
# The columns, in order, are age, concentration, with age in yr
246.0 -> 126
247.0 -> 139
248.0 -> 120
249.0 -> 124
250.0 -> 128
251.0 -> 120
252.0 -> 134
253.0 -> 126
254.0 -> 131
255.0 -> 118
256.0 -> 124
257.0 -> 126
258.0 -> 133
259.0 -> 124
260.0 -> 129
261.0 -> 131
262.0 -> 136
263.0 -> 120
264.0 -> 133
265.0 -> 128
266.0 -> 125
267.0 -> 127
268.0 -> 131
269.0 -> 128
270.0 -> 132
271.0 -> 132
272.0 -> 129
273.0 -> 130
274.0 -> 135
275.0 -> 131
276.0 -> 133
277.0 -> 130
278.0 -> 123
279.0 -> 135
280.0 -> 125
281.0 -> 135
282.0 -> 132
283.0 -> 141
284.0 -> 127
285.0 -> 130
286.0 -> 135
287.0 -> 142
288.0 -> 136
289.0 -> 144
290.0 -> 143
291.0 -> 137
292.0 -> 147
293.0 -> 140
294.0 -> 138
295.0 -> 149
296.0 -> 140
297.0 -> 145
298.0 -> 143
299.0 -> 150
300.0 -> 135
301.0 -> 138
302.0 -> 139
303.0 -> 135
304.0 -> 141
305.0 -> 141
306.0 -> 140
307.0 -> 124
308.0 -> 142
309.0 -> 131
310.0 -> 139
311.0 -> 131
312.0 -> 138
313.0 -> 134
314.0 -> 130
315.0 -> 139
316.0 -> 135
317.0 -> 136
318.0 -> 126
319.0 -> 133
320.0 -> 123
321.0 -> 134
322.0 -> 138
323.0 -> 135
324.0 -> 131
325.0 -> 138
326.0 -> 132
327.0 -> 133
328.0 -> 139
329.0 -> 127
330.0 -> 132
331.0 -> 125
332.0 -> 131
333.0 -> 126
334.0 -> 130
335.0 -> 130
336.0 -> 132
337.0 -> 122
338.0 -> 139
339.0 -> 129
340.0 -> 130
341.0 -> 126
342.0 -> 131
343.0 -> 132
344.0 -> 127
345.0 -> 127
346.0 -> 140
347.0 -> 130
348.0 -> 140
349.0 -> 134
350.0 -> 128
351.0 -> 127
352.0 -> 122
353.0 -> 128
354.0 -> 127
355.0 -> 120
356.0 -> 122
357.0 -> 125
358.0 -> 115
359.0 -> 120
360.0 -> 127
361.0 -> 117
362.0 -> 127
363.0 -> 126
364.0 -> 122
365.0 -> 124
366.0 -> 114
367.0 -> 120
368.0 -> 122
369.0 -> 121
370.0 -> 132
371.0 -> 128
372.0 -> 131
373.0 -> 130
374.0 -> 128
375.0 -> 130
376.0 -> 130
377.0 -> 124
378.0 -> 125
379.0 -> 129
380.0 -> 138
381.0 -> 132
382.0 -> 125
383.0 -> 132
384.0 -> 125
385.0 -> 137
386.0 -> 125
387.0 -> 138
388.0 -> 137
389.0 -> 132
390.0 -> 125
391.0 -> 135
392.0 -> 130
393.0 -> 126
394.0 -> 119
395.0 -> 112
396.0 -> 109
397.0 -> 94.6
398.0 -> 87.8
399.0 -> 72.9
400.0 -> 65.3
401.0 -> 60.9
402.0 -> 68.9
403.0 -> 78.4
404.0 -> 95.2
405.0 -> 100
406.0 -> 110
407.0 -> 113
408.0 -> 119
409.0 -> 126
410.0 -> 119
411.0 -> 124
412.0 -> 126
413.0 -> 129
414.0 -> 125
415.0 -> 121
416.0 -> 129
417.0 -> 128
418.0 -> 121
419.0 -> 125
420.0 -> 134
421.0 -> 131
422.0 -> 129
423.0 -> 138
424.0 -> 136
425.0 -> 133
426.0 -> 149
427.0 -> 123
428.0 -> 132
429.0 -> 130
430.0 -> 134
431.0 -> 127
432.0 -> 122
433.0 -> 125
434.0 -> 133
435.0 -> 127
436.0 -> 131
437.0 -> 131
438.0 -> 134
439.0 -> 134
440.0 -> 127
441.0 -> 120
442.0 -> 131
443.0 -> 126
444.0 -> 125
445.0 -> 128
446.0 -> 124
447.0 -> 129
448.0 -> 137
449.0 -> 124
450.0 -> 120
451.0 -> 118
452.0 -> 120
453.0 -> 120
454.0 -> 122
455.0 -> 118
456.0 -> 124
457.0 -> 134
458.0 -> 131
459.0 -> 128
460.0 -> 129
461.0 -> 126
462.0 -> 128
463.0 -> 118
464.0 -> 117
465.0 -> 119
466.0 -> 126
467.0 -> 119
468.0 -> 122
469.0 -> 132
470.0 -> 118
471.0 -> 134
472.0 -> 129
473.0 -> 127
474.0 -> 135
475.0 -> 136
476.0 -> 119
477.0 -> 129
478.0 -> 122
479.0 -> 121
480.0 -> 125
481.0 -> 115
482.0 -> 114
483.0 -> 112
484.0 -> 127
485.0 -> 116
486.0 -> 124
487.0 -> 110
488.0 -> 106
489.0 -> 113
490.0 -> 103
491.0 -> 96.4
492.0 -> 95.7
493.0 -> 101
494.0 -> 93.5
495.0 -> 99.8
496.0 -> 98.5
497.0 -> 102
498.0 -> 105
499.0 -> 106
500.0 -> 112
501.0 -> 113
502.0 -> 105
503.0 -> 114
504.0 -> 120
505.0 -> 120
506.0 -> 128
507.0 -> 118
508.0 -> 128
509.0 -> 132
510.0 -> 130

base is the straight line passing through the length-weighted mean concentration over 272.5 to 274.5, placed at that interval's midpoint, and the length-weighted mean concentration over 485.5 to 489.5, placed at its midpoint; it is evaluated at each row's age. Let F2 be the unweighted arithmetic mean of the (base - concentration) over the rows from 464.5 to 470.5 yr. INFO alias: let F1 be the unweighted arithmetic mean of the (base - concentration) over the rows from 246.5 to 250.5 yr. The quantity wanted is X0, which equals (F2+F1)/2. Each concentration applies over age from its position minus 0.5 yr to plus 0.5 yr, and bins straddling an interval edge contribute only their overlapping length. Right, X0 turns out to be -0.3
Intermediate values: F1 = 7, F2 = -7.6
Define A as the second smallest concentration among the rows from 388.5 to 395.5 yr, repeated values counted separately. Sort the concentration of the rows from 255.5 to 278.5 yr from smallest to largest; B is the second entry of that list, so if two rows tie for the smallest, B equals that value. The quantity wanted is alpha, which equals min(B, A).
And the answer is 119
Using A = 119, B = 123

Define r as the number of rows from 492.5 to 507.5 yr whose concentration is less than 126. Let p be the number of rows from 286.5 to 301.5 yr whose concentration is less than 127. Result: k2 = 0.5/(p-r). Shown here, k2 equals -0.04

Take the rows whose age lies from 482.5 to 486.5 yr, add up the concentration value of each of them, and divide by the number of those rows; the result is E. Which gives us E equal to 120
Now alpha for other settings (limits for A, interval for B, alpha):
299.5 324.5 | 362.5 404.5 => 65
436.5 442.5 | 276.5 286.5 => 125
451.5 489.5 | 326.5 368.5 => 110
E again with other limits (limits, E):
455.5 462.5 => 129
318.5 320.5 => 128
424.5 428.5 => 134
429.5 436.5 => 128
